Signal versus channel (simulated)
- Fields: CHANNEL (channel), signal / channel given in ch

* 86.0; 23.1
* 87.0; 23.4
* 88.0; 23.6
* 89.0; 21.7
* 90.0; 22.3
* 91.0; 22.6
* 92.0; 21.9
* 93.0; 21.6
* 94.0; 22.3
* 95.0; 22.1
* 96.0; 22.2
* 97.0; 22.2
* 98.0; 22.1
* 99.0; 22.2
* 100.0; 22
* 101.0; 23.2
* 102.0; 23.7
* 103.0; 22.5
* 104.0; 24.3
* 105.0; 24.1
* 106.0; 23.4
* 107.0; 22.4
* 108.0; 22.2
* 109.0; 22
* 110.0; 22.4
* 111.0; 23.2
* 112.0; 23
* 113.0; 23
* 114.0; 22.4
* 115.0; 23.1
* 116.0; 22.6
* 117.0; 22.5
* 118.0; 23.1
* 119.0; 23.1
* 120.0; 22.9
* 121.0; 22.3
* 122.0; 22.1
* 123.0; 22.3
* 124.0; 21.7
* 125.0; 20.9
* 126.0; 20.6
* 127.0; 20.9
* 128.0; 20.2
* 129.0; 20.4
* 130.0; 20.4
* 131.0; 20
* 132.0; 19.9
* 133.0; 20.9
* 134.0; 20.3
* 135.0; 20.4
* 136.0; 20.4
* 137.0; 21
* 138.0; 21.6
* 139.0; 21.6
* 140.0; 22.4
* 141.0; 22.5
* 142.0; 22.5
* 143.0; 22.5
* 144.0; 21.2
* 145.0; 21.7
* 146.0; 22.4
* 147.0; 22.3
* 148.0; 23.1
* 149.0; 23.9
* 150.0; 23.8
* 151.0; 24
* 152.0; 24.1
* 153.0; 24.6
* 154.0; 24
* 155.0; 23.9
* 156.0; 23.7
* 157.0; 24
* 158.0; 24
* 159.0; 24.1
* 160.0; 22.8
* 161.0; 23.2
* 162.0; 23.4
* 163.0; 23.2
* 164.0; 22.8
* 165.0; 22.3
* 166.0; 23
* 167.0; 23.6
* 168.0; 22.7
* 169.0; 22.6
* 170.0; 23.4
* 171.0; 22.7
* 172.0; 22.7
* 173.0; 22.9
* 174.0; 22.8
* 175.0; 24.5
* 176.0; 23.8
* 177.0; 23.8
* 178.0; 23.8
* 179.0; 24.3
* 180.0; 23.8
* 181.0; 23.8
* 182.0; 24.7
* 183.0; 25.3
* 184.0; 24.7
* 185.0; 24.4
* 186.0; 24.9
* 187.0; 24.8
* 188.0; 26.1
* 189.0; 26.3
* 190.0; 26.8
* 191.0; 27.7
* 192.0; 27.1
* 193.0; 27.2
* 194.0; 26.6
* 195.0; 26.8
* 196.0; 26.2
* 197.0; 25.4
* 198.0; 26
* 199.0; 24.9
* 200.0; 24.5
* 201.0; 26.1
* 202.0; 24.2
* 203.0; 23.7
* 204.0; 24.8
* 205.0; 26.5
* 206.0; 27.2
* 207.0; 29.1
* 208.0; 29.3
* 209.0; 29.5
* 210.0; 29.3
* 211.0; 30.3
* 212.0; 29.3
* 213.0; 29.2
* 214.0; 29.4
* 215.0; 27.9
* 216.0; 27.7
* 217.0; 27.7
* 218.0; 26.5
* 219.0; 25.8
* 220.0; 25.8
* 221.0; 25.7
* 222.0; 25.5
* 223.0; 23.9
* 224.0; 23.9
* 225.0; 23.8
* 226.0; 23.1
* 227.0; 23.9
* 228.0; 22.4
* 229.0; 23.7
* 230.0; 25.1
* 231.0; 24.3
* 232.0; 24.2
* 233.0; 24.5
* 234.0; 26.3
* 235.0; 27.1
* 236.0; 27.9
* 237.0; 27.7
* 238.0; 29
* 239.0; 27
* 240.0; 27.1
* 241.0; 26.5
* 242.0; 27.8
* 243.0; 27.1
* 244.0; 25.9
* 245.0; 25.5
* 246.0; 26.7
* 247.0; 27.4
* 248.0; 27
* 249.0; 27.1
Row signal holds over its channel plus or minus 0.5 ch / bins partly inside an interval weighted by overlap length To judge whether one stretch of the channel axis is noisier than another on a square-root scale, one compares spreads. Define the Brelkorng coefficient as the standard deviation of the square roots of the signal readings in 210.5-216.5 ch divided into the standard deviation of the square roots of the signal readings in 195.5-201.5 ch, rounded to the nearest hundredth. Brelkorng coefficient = 0.76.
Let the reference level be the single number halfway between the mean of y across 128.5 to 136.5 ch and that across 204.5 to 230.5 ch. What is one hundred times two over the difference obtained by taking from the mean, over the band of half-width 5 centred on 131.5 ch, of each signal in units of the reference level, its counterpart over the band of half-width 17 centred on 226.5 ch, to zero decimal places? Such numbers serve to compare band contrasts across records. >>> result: -784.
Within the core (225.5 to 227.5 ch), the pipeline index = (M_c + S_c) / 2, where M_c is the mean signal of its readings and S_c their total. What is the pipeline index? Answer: 35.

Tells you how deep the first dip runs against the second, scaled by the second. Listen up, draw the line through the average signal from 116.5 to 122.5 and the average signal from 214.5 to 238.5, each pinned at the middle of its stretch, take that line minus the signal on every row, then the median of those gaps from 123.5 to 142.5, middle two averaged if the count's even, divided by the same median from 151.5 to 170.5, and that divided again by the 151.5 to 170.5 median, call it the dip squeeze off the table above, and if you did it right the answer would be 12.4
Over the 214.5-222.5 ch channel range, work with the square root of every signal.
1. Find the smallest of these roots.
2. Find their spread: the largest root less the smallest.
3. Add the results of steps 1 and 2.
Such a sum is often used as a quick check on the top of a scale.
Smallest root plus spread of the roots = 5.28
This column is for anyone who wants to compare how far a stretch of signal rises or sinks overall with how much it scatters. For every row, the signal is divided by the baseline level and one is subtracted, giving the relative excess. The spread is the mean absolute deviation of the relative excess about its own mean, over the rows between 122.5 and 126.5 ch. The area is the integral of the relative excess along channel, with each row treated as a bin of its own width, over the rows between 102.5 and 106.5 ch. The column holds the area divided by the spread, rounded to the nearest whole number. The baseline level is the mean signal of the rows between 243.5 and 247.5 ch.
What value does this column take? -18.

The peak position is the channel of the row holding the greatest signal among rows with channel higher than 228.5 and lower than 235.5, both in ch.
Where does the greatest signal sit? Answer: 235.0 ch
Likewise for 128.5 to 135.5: 133.0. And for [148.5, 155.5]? 153.0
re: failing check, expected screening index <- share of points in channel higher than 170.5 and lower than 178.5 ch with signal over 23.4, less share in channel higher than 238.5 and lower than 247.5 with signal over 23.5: -0.50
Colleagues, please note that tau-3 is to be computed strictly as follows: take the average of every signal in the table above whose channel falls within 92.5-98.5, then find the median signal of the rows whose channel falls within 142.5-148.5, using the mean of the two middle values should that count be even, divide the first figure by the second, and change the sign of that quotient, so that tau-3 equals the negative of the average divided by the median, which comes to -0.99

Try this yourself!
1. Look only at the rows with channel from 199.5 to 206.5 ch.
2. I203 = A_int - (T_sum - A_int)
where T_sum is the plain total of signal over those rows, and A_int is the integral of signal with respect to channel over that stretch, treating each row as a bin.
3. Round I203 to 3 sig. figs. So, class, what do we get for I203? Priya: 177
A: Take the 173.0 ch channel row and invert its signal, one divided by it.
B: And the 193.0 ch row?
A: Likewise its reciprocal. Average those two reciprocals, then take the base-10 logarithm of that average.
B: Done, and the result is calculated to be -1.40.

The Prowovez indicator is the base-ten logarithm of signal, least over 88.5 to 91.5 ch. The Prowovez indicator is 1.34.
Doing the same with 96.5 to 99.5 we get 1.34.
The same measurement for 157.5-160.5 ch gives 1.36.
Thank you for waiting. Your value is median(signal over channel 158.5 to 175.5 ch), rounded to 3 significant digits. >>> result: 22.9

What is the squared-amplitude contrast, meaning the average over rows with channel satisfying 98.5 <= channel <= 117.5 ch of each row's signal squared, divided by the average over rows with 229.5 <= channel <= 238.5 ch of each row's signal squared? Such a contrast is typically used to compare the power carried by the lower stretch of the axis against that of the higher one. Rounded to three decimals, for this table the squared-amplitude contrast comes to 0.756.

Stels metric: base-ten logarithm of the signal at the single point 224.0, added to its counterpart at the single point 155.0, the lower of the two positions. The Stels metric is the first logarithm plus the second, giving 2.76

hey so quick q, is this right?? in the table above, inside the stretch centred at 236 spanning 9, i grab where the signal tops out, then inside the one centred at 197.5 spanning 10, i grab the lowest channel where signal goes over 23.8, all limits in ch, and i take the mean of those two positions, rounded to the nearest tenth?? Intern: 215.5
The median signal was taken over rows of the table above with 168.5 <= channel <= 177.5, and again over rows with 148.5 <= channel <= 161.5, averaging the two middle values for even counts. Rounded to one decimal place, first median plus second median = 46.9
